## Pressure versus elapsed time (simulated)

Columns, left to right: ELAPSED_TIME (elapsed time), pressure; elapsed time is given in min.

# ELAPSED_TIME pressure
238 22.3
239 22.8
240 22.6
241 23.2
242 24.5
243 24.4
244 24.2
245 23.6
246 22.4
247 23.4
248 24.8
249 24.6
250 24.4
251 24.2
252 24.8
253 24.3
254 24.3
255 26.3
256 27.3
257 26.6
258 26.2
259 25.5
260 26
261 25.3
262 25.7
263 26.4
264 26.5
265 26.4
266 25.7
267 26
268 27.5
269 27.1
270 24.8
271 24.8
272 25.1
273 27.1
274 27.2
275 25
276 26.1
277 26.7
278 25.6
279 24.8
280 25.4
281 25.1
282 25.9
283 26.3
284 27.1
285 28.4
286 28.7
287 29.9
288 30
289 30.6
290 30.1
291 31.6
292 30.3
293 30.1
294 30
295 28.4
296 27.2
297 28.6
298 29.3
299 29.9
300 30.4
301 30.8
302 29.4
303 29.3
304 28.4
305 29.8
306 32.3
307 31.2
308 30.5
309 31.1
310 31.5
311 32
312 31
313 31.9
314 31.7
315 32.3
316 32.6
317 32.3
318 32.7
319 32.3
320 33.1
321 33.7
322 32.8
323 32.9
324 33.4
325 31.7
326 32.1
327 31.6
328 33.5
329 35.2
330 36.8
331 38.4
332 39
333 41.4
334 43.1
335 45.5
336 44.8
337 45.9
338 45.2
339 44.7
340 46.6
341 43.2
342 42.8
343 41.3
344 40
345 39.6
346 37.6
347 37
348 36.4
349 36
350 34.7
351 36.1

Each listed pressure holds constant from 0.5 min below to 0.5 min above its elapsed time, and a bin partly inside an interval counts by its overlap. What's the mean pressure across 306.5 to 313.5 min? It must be 31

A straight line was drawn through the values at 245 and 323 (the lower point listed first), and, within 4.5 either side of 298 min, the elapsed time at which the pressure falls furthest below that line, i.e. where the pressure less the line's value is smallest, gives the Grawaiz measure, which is 296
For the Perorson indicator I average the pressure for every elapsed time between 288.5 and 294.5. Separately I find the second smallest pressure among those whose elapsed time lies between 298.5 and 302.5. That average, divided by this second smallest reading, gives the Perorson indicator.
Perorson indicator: 1.02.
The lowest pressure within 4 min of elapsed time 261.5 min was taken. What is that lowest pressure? 25.3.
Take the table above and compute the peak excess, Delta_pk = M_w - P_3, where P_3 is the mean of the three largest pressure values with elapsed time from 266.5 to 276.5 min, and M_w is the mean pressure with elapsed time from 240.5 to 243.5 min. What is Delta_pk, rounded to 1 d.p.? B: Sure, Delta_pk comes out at -3.2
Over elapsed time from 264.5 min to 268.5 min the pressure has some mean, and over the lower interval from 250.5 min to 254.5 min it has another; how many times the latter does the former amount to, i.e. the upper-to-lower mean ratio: 1.08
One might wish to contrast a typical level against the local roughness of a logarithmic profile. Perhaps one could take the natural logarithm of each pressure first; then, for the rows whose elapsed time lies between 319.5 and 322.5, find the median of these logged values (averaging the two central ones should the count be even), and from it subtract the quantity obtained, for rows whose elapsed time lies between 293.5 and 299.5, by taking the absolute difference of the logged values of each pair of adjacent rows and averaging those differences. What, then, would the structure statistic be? 3.5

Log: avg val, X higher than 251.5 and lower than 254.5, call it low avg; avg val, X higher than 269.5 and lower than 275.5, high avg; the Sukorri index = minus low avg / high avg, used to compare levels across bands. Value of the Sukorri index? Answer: -0.95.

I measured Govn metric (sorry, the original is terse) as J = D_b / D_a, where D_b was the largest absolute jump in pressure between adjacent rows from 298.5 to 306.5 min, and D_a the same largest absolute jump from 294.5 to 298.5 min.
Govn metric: 1.8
